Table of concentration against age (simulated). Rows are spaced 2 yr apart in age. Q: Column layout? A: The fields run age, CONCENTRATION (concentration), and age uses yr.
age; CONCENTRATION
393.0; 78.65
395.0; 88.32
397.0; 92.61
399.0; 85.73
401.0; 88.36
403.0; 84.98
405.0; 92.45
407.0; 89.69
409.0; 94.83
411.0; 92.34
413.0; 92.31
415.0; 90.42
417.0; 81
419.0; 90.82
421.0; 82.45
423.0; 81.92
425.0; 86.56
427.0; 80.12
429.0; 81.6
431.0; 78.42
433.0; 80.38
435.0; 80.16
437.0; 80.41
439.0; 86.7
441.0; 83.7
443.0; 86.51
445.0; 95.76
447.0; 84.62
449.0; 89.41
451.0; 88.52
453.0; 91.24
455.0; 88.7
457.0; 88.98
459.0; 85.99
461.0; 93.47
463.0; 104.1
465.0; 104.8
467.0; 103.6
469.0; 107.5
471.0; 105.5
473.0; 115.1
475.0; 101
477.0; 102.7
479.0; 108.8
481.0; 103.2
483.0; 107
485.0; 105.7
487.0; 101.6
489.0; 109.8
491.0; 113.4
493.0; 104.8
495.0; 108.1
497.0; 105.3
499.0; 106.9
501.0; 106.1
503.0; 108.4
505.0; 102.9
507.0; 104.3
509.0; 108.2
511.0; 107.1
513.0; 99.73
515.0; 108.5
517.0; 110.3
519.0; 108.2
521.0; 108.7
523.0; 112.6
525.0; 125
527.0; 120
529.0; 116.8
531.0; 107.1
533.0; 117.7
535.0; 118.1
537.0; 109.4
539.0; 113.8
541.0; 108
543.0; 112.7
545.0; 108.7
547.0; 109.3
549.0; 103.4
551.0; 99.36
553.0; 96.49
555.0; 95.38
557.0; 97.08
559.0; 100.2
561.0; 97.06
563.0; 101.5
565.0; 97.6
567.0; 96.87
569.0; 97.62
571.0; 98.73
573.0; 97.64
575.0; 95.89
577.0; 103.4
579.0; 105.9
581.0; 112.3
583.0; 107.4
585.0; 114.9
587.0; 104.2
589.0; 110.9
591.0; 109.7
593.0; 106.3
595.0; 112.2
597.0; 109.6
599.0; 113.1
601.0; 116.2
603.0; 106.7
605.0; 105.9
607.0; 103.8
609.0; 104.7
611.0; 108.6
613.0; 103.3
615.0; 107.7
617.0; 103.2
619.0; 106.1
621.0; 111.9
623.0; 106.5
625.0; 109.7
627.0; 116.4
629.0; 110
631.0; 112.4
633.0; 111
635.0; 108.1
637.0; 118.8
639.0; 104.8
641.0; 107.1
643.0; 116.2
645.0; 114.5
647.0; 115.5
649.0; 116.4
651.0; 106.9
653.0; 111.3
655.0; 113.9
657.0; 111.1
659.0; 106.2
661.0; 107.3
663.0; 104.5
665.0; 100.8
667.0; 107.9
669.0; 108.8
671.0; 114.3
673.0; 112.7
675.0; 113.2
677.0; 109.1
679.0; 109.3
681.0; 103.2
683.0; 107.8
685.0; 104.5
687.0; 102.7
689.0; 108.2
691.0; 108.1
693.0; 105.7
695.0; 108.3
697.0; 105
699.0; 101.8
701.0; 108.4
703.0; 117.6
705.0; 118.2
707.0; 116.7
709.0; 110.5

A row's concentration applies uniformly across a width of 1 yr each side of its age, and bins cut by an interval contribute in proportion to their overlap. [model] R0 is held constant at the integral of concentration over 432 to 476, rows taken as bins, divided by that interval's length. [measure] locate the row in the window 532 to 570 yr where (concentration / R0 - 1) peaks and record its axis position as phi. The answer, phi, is 535.0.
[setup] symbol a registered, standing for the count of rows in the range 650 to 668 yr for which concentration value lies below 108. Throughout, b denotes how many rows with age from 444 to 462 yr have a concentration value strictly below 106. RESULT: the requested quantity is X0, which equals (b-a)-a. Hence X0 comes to -3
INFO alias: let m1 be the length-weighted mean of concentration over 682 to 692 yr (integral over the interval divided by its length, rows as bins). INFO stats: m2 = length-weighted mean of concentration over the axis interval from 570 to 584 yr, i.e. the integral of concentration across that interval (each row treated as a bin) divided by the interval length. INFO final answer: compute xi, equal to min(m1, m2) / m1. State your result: 0.97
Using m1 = 106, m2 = 103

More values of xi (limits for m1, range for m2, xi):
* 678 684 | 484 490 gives 0.99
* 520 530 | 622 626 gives 0.93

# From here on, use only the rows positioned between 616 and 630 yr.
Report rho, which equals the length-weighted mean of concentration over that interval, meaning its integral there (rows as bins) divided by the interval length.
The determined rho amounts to 109.1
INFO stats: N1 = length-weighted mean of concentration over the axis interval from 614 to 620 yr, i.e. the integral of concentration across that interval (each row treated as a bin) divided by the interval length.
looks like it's 106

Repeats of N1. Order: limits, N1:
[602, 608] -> 105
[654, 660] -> 110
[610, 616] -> 107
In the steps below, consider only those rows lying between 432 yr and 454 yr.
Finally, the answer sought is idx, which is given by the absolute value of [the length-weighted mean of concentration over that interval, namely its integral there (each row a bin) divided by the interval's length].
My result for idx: 86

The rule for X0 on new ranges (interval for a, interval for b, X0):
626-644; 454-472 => 4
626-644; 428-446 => 5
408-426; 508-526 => -17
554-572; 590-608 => -16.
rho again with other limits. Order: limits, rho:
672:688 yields 107.8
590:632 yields 108.8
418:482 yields 92.0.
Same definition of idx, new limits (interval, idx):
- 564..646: 108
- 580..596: 110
